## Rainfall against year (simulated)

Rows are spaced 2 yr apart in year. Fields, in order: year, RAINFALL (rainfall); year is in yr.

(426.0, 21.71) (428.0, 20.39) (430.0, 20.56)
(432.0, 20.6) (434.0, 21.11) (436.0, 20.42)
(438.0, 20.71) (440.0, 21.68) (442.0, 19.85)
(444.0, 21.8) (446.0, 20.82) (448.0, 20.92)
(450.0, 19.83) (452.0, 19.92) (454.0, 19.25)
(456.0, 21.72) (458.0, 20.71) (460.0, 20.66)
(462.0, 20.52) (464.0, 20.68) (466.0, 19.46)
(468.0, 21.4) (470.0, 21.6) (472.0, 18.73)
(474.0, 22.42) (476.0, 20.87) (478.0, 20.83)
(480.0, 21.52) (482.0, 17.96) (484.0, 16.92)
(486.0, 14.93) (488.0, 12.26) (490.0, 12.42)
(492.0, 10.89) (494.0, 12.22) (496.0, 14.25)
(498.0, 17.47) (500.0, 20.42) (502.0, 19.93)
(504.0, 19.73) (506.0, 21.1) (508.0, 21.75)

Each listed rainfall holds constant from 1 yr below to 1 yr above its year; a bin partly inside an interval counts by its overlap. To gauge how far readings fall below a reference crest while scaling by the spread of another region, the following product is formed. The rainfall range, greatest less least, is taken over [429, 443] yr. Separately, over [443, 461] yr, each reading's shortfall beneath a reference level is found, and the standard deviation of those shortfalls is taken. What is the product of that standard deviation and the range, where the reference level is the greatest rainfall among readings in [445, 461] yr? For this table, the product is 1.5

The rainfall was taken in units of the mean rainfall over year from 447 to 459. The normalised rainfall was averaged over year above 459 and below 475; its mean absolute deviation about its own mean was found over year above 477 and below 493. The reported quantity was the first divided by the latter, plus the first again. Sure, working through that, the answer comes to 7.2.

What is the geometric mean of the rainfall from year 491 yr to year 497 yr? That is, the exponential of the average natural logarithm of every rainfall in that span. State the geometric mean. 12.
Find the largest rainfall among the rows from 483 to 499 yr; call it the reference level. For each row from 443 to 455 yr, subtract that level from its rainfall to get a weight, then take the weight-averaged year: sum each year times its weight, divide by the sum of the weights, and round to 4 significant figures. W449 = 448.1 yr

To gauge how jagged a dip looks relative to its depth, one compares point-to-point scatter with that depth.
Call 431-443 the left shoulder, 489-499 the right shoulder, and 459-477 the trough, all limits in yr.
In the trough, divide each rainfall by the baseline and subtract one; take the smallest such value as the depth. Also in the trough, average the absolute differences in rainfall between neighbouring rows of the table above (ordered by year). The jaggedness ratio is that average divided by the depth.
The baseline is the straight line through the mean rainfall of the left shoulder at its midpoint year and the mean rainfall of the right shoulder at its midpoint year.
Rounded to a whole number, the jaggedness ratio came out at 10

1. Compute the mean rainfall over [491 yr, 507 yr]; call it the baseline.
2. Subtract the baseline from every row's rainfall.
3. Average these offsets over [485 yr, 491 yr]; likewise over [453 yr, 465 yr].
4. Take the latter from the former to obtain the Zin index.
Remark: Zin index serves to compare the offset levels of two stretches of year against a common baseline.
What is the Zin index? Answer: -7.4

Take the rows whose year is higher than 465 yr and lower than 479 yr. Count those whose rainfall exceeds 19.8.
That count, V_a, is 5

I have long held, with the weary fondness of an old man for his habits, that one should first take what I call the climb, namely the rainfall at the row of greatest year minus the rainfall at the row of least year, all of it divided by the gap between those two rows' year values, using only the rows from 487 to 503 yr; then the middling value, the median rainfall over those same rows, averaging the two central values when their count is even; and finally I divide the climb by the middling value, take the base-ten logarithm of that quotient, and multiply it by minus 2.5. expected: 3.5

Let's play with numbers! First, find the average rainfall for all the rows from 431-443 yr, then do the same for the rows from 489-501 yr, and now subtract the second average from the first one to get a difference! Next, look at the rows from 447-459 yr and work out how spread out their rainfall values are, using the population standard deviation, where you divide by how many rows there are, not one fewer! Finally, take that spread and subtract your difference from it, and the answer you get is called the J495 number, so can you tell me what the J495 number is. -5.3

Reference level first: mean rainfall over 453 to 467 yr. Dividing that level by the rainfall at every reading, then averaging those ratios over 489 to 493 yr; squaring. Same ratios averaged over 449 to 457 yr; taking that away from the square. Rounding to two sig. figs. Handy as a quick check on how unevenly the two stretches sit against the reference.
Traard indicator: 2.1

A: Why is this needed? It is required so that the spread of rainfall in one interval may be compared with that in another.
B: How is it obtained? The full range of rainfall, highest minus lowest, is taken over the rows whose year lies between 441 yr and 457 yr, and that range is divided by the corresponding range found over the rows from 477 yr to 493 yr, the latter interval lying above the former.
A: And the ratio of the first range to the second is 0.24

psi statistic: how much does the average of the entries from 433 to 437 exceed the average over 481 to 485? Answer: 3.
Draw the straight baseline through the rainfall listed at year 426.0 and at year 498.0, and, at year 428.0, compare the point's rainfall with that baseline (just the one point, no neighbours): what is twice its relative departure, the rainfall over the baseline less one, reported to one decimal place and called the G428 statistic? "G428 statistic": -0.1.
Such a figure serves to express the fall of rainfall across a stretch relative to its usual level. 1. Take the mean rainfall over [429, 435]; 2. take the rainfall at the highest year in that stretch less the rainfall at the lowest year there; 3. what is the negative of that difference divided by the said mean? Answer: -0.026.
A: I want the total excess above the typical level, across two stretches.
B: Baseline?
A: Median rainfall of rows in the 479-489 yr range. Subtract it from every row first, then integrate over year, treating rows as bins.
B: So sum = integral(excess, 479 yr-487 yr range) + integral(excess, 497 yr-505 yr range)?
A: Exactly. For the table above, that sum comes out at 27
